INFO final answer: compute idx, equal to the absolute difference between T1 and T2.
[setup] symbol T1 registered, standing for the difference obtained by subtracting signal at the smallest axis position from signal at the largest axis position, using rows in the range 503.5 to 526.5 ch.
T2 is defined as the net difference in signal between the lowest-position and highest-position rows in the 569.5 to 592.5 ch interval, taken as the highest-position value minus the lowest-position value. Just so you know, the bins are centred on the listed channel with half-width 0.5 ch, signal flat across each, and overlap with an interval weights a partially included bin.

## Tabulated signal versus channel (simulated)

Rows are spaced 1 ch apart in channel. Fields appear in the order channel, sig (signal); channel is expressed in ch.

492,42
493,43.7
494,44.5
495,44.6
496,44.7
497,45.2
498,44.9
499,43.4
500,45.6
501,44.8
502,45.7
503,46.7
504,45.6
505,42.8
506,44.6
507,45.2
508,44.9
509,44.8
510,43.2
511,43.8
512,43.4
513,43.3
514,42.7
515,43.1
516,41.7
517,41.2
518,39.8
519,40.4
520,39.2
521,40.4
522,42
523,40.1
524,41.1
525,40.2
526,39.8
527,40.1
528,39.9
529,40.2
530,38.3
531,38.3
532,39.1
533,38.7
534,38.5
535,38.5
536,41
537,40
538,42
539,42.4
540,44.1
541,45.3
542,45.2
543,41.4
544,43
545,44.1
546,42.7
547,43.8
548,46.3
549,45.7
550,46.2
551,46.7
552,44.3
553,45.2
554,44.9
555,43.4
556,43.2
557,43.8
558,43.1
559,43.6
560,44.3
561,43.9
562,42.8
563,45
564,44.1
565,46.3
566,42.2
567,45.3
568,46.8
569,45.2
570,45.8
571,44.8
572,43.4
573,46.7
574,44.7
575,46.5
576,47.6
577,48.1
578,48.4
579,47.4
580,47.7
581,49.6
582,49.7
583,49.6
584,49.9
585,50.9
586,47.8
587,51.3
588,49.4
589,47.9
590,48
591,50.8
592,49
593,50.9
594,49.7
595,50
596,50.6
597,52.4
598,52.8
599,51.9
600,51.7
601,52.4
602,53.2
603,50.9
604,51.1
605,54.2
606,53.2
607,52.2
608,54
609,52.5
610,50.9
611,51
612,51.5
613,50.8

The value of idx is 9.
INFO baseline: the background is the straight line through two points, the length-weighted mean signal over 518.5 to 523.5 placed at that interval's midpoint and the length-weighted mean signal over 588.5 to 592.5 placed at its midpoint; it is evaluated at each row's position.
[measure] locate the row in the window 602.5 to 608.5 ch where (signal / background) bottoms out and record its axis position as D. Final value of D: 603 ch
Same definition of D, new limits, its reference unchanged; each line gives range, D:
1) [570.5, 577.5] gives 572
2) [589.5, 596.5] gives 590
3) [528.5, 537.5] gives 535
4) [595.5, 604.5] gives 603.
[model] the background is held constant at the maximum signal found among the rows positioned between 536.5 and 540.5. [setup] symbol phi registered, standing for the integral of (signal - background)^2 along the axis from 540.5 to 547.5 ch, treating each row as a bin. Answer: 13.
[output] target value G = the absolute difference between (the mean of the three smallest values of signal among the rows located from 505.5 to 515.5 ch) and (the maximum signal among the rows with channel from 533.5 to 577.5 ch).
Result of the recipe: 5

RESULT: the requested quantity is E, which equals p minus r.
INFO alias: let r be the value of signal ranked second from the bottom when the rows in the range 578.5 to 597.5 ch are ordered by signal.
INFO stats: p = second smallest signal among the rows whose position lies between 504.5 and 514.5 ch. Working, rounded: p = 42.8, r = 47.7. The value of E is -5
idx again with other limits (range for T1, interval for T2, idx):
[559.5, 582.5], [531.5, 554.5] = 0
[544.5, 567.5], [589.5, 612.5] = 2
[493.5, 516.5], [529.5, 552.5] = 9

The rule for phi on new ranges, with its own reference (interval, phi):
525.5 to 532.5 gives 160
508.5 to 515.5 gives 5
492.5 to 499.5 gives 3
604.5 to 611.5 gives 513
